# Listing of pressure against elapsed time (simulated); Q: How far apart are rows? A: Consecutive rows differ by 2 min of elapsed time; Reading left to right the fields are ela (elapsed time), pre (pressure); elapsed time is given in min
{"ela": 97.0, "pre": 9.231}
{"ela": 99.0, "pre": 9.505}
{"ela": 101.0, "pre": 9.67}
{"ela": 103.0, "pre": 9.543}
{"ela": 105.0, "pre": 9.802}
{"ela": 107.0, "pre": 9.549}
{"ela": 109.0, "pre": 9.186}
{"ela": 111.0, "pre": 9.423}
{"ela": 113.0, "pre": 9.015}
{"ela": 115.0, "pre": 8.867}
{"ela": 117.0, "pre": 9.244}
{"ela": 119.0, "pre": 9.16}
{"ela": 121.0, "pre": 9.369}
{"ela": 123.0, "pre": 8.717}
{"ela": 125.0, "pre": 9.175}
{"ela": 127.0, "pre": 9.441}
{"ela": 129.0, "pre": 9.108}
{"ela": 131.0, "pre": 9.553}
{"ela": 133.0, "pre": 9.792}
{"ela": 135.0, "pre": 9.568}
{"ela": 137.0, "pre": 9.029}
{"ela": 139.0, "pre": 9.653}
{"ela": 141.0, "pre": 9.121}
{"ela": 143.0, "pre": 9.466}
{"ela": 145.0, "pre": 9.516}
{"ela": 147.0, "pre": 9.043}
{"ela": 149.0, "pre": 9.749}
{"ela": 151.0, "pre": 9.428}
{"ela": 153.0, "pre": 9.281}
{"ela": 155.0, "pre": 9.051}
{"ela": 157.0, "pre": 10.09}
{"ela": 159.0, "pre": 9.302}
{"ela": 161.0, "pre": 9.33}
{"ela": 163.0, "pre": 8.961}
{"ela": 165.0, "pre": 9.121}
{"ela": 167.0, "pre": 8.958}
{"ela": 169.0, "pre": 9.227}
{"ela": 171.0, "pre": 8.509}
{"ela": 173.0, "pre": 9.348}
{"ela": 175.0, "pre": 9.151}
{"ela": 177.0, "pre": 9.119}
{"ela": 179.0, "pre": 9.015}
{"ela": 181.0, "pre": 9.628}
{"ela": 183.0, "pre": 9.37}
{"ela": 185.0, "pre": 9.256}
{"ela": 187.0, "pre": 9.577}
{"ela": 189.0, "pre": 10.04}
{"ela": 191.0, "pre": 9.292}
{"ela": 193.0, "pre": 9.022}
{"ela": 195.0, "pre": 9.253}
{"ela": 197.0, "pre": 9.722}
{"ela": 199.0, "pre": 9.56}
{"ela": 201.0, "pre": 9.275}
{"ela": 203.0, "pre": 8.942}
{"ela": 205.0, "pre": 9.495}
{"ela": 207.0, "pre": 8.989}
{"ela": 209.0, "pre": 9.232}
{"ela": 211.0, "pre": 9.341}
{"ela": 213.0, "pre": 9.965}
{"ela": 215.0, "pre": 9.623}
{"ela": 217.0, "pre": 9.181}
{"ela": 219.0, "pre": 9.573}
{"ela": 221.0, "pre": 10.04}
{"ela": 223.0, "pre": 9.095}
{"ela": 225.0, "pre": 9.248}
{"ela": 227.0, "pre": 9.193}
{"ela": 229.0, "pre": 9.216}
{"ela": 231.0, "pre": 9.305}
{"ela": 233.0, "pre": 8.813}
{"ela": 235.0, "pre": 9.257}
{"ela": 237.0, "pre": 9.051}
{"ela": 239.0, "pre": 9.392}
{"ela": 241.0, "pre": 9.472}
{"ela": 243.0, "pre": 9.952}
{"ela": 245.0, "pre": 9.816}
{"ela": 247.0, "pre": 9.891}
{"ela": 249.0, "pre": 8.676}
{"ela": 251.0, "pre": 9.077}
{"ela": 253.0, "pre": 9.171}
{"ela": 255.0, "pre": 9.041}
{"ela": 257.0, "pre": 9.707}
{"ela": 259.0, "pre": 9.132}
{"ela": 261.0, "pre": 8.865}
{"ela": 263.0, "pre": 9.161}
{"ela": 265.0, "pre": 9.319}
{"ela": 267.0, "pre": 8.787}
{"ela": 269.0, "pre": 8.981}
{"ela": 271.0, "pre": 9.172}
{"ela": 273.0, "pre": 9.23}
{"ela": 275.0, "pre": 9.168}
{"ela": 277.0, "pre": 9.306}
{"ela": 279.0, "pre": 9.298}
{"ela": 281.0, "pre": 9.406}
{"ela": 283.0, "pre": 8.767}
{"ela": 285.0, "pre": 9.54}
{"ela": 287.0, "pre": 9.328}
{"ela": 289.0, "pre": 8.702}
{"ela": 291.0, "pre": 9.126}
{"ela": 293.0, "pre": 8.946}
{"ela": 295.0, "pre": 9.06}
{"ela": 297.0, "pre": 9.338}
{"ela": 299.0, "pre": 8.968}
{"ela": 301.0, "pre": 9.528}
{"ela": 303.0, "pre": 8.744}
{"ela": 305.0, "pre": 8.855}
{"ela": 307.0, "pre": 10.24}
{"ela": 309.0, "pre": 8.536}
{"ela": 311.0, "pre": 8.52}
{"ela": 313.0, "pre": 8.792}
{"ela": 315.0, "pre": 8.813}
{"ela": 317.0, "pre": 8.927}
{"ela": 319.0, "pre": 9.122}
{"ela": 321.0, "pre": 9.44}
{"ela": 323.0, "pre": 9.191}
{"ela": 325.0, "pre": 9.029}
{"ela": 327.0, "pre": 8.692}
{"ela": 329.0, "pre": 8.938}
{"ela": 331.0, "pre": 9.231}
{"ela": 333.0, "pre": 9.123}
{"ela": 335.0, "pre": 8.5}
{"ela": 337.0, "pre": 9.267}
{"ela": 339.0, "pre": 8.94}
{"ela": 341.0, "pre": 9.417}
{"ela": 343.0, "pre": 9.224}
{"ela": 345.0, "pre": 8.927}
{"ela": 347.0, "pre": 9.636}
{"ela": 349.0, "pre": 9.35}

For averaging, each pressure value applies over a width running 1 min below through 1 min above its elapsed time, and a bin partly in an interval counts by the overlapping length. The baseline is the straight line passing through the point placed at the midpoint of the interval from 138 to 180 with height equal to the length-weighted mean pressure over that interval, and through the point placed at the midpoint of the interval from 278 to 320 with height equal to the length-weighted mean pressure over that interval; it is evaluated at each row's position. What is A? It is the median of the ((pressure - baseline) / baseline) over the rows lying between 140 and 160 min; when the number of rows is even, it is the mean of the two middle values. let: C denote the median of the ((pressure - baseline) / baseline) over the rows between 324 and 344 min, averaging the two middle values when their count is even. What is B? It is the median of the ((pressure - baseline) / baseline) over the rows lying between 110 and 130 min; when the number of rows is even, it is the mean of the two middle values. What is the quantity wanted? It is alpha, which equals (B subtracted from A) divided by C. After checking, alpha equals 6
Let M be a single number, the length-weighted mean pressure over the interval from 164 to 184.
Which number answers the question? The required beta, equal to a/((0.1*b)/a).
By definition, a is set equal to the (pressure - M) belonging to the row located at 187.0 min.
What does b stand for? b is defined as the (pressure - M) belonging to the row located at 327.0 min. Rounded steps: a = 0.43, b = -0.5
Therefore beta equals -4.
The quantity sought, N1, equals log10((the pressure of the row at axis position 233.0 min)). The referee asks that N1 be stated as 0.945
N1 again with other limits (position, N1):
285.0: 0.980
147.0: 0.956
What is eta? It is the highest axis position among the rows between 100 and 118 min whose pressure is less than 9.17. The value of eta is 115.0 min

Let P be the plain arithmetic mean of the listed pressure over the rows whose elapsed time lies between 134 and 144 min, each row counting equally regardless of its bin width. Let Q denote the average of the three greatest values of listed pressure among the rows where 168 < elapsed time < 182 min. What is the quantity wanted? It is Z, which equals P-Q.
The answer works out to -0.03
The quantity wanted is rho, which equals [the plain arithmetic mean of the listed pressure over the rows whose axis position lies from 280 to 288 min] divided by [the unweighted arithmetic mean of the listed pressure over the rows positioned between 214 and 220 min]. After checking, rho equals 0.98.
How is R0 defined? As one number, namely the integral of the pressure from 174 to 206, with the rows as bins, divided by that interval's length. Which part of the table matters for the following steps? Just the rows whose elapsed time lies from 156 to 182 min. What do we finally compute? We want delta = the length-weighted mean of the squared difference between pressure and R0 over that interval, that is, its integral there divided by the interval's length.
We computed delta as 0.15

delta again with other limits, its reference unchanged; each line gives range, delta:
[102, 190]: 0.10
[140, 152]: 0.06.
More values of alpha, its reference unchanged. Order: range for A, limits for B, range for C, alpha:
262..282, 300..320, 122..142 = 60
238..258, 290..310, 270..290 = 2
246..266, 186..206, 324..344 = -4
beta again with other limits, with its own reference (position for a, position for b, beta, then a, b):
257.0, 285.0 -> 8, 0.56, 0.4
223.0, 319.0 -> -1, -0.05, 0.0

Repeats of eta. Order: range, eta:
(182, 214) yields 207.0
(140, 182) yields 179.0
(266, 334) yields 333.0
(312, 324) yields 319.0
